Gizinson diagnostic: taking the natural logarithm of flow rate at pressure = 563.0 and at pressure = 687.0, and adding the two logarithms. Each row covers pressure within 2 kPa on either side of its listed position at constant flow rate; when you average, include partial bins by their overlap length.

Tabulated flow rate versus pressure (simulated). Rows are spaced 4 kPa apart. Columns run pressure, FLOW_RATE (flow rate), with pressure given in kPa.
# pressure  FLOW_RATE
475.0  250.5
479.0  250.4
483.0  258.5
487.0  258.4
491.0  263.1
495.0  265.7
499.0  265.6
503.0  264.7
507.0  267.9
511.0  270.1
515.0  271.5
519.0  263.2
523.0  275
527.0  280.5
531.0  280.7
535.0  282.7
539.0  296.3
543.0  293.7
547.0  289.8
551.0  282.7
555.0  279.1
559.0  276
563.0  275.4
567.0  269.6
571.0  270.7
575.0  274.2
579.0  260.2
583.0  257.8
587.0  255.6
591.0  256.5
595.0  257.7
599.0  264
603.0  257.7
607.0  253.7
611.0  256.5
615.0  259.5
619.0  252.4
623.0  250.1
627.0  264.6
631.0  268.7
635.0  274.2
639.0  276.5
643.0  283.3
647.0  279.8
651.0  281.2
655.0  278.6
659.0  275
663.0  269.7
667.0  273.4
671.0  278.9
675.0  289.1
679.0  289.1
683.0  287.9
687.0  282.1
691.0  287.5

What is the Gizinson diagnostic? 11.3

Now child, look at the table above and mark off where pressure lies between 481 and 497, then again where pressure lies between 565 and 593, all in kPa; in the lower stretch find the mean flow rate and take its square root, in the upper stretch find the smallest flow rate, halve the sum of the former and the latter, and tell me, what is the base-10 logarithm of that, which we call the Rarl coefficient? 2.13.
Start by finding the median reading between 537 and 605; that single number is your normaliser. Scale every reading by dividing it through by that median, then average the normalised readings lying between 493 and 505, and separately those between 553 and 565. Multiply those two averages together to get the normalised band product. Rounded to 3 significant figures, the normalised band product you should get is 1.00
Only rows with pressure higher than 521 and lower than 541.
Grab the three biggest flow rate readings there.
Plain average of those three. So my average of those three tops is 287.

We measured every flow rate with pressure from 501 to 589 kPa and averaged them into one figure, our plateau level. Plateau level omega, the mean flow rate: 274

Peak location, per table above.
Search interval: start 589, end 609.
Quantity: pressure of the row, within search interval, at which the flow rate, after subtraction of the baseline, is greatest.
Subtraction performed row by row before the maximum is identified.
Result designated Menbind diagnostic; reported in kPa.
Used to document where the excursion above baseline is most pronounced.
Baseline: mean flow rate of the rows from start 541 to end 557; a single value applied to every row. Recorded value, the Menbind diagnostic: 599.0 kPa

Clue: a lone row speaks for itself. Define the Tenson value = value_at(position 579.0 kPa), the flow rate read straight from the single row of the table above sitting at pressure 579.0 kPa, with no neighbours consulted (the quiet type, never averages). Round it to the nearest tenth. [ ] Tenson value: 260.2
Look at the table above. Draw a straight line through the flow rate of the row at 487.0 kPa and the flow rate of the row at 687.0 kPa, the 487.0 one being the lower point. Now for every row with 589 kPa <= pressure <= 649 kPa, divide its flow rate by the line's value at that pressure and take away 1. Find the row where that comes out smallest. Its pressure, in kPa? 623.0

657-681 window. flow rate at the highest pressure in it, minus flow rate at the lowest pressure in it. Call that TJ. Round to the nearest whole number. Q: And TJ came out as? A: 14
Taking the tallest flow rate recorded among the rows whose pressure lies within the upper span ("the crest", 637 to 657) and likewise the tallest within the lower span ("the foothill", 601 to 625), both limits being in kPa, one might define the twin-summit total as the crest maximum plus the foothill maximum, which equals 543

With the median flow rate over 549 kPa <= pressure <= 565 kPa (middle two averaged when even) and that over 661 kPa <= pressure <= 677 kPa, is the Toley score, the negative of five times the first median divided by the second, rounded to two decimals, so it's -5.03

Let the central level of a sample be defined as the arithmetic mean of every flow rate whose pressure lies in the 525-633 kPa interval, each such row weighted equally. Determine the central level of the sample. 269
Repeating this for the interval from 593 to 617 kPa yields 258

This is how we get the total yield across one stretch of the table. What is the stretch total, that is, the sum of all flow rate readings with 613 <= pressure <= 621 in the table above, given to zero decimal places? 512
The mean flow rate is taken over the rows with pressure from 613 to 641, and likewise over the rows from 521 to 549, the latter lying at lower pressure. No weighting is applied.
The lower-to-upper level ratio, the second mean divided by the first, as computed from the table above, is 1.08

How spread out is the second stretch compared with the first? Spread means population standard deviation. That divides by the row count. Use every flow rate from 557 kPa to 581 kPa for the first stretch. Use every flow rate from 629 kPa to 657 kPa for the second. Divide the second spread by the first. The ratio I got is 0.8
